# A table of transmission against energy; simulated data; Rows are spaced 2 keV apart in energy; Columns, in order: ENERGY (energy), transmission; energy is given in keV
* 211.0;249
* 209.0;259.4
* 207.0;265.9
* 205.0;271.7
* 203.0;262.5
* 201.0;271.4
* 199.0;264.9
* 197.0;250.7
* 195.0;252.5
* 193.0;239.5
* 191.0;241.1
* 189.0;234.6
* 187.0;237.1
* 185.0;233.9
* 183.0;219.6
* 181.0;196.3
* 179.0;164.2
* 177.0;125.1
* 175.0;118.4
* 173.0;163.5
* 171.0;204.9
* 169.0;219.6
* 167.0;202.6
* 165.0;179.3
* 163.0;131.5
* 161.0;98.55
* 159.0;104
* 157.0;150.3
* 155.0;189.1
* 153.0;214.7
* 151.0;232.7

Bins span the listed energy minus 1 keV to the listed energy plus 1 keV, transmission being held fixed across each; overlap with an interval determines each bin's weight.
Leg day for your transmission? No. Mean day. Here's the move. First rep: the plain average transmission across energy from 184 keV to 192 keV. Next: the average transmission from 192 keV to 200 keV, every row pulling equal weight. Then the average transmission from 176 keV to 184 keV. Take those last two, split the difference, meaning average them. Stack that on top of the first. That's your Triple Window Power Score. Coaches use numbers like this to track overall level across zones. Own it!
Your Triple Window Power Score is 451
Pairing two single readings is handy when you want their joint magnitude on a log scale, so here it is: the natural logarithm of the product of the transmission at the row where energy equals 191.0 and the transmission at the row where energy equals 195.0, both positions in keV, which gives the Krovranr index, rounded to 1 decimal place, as 11.0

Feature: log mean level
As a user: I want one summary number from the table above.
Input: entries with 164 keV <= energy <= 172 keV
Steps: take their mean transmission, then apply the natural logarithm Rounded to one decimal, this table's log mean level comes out 5.3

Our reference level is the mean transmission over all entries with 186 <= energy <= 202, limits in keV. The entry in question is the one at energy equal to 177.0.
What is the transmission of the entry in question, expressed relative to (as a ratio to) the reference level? 0.50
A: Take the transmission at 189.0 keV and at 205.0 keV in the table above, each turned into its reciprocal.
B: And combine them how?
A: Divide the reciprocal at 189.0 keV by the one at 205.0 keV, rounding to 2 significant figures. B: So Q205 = 1.2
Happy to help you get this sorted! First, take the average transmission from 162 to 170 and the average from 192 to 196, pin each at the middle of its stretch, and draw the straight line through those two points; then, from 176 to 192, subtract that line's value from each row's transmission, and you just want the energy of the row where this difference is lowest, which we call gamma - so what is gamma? 177.0 keV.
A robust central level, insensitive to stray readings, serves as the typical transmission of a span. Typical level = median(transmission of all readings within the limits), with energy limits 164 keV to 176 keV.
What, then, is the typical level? 191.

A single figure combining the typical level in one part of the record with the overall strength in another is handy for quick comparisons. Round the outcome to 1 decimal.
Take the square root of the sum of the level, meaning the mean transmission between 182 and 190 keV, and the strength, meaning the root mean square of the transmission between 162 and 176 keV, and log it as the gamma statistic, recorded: 20.2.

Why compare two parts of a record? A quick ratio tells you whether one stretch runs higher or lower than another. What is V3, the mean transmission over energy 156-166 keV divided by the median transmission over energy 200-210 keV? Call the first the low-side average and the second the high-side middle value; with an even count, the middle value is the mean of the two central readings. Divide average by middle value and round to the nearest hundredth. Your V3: 0.50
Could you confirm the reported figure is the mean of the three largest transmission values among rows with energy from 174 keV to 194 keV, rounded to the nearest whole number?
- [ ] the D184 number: 239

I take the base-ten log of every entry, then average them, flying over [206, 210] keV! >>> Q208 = 2.42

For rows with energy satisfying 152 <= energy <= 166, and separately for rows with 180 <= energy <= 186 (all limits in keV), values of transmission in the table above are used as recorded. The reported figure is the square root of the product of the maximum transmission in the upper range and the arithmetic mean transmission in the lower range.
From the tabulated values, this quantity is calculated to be 189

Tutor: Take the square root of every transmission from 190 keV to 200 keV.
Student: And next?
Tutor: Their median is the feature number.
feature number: 15.8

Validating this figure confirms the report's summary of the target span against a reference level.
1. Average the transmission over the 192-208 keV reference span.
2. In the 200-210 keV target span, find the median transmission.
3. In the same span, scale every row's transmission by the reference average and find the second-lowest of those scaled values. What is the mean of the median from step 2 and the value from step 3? 133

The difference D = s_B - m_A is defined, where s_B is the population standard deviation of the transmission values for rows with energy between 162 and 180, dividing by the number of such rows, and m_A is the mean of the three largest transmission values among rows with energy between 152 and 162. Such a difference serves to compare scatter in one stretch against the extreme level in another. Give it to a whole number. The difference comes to -150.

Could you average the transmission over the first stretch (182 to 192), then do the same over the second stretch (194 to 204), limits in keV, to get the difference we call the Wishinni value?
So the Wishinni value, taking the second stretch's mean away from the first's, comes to -27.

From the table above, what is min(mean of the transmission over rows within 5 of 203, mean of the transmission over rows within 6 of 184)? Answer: 214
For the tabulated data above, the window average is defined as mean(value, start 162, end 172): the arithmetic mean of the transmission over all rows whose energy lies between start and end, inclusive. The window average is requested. 188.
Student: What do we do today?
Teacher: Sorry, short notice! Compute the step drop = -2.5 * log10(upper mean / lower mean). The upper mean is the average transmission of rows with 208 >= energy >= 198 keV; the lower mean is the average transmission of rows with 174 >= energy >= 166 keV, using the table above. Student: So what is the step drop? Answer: -0.3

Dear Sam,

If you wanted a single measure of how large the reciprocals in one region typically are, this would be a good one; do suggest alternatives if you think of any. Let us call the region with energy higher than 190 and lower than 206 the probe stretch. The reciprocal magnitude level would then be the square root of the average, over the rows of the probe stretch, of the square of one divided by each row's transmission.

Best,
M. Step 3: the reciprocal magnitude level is 0.0039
